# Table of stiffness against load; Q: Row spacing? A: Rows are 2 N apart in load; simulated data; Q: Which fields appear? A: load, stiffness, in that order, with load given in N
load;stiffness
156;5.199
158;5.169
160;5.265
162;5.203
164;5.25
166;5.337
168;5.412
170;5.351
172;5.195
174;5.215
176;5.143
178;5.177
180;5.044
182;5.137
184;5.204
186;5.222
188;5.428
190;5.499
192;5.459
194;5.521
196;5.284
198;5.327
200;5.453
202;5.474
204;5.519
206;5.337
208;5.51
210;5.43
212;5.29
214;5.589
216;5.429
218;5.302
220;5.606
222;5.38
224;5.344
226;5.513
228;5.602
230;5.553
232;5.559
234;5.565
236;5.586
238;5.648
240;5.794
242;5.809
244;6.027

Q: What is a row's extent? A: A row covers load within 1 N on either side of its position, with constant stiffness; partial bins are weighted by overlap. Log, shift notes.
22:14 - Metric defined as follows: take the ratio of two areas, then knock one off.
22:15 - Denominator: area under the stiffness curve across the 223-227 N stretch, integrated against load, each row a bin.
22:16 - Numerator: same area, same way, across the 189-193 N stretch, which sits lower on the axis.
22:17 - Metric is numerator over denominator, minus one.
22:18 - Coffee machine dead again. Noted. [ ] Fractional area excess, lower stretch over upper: 0.01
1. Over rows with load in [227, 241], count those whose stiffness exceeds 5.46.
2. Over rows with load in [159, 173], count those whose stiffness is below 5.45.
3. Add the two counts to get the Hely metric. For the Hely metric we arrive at 14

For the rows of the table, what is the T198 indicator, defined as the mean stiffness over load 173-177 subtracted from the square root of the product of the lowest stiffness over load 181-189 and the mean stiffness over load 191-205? 0.10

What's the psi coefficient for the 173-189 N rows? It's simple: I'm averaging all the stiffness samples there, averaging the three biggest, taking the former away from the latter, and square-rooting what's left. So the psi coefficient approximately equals 0.303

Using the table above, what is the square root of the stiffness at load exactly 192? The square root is 2.34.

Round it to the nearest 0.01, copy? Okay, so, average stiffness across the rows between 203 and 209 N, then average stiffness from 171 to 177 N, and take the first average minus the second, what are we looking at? 0.27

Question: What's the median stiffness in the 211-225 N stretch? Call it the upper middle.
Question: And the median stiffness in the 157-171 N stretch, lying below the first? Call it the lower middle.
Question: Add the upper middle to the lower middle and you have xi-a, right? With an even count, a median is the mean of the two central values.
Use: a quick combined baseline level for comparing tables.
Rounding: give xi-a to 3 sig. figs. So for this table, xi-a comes 10.6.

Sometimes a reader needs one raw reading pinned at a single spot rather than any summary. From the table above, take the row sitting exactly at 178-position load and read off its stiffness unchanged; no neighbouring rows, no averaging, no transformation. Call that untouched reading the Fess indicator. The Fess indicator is 5.177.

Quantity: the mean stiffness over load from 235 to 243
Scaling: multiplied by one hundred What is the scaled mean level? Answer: 571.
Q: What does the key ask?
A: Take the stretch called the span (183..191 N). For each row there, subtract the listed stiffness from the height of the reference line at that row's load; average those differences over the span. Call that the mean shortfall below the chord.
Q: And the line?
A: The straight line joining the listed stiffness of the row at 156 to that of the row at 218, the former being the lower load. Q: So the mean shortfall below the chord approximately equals -0.088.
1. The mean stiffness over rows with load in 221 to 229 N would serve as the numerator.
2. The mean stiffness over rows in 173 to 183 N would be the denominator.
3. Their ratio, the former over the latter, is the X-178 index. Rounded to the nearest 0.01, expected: 1.06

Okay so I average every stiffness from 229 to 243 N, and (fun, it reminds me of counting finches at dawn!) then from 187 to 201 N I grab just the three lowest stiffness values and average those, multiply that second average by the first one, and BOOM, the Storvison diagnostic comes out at 30.2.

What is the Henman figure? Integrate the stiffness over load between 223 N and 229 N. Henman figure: 32.9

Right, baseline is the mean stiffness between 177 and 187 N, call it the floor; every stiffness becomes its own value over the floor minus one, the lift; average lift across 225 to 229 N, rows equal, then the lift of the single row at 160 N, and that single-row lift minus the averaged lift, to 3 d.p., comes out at -0.057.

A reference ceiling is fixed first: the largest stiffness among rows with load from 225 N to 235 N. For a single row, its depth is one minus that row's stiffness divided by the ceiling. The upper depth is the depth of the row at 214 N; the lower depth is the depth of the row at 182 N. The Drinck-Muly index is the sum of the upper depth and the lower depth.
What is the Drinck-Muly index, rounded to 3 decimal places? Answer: 0.085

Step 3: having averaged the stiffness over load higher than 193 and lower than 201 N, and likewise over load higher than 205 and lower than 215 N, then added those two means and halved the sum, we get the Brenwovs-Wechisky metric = 5.41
